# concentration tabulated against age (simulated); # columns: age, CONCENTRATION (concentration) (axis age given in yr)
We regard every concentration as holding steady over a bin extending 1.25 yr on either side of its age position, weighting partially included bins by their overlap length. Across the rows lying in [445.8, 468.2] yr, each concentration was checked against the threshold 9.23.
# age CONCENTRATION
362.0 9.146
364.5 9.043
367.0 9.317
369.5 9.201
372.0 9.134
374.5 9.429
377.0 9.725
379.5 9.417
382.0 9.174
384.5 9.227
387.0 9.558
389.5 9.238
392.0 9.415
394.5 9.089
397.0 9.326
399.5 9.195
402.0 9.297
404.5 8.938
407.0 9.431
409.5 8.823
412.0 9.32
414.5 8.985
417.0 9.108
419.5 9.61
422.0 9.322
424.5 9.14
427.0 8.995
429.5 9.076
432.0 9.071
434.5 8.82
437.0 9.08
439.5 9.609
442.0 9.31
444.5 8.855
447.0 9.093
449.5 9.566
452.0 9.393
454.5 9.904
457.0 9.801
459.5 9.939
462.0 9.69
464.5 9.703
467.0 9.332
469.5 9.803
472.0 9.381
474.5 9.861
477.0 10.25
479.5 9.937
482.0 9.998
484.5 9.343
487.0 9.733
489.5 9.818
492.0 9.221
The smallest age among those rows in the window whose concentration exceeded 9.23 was 449.5 yr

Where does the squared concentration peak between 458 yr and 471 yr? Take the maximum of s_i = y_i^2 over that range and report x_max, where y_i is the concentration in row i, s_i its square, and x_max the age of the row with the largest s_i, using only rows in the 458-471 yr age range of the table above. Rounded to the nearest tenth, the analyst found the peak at 459.5 yr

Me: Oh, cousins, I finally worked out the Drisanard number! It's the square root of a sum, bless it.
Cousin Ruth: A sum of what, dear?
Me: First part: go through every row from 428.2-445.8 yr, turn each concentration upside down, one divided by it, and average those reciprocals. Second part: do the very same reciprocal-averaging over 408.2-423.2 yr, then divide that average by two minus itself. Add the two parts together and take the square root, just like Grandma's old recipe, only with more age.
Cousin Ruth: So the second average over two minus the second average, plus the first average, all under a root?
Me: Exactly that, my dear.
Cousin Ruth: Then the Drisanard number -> 0.409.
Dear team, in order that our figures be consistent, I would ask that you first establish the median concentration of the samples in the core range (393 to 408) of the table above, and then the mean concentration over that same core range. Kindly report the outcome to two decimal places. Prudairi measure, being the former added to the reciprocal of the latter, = 9.35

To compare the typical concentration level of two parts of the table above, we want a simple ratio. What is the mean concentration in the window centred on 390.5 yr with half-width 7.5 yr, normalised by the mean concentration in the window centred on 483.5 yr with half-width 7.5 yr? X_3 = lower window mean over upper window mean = 0.95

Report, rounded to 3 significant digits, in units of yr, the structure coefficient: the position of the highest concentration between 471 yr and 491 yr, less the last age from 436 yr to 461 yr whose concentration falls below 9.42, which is 25.0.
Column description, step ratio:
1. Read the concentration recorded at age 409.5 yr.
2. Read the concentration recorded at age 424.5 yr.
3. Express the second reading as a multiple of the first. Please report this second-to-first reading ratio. 1.036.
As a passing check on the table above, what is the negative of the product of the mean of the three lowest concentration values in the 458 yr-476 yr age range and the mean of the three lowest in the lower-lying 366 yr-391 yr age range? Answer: -86.8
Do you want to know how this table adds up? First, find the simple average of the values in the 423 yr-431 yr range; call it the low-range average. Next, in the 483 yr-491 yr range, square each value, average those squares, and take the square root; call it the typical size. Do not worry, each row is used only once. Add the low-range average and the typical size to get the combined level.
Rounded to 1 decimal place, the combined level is 18.7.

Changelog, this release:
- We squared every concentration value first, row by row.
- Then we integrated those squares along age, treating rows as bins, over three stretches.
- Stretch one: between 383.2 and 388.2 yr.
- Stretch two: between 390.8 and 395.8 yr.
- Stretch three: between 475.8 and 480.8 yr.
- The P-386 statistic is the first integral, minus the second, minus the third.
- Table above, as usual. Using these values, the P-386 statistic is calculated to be -496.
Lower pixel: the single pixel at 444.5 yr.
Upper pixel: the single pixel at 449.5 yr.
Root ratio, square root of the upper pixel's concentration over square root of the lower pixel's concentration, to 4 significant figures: 1.039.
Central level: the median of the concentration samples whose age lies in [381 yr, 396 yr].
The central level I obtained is 9.23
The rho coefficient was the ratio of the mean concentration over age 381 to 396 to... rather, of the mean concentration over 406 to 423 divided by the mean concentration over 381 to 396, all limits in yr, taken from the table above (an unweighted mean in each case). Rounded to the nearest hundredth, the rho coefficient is 0.99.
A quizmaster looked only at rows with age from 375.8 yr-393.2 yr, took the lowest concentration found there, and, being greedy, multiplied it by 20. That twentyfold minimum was 183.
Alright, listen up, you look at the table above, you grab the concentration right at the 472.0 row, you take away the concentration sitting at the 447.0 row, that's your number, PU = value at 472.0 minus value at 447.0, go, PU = 0.29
